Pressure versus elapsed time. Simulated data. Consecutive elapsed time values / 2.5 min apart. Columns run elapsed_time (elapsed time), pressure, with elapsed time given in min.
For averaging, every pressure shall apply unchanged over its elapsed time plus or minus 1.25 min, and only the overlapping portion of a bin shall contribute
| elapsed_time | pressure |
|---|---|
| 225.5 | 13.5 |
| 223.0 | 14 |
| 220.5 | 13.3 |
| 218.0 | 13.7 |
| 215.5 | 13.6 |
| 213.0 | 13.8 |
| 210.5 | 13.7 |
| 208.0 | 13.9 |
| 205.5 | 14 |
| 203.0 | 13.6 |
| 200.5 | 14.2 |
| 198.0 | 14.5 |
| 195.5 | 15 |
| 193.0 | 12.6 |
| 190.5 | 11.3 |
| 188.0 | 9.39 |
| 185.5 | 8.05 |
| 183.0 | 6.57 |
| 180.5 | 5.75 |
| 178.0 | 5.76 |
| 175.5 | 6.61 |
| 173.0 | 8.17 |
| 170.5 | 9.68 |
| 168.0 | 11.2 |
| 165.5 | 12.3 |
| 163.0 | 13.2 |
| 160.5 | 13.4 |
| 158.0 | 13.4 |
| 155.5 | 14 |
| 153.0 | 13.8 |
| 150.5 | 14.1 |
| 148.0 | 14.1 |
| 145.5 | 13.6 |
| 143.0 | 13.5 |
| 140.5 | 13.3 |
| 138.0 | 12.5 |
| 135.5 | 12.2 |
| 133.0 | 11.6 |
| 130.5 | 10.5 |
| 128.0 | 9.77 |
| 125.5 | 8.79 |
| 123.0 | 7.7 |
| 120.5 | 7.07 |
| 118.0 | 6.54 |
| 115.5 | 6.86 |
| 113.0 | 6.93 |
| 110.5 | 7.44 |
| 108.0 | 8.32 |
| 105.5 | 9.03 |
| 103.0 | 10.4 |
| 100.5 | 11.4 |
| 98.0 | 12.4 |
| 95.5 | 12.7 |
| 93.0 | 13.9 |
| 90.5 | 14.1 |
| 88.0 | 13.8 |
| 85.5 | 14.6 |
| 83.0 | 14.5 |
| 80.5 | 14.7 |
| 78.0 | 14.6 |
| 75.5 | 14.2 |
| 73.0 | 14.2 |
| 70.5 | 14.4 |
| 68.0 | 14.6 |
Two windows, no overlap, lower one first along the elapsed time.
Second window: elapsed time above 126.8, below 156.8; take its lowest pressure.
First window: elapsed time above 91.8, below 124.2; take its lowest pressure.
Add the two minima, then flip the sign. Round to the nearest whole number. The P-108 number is -16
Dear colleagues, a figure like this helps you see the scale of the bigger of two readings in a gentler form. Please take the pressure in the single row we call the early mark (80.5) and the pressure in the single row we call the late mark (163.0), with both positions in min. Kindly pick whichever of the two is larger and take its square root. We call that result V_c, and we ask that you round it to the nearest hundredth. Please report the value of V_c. 3.83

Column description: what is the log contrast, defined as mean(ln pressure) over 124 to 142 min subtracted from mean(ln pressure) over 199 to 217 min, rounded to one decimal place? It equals 0.2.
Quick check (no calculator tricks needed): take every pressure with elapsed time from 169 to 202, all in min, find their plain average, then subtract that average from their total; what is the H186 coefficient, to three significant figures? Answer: 118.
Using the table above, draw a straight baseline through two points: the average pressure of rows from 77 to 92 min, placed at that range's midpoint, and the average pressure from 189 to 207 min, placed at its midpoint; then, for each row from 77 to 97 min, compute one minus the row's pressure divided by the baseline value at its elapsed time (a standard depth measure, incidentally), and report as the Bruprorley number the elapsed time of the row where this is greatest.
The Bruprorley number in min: 95.5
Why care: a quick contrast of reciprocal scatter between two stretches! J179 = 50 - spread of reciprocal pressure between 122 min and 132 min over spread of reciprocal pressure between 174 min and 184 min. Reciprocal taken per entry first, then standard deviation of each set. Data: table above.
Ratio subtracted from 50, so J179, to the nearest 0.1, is 48.8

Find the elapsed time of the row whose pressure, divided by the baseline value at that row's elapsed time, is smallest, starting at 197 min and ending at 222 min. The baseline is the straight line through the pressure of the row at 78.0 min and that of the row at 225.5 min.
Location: 220.5 min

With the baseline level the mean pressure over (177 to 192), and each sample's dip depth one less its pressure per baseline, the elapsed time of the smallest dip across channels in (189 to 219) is 195.5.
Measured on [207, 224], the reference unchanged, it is 223.0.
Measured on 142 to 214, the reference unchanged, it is 195.5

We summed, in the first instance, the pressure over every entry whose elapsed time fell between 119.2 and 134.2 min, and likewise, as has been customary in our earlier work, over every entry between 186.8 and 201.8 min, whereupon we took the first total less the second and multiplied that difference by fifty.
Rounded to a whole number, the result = -1078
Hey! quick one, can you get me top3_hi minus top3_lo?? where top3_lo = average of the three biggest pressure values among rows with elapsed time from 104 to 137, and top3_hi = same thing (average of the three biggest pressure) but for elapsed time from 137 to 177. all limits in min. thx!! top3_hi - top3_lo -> 3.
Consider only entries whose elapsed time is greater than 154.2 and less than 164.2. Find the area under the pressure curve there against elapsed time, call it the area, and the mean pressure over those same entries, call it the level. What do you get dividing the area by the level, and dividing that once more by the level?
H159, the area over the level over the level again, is 0.74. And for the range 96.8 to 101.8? 0.42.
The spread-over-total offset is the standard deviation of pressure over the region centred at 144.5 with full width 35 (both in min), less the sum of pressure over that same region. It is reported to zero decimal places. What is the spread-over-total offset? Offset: -178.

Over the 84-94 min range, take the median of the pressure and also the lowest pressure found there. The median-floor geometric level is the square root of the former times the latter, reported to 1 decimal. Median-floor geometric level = 13.9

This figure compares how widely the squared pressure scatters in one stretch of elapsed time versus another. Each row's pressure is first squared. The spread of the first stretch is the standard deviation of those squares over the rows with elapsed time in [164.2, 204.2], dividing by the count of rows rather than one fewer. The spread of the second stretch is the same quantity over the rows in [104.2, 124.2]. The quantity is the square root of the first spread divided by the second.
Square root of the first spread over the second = 2.30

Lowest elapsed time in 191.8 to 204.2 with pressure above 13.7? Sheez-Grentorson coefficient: 195.5 min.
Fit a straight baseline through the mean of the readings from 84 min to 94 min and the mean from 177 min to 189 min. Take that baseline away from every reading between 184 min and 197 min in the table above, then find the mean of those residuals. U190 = 4.7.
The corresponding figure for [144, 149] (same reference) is 4.0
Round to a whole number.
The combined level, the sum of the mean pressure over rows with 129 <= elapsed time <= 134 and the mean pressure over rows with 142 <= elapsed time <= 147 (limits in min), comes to 25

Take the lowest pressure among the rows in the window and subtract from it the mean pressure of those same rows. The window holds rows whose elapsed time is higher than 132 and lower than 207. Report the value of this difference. -6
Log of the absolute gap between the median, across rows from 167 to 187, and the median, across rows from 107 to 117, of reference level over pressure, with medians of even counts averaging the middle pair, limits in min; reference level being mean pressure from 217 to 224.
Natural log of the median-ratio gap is -3.82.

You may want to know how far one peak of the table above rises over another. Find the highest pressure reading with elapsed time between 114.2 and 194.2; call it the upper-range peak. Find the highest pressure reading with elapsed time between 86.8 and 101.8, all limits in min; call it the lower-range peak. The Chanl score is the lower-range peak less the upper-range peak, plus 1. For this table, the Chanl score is 1.0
